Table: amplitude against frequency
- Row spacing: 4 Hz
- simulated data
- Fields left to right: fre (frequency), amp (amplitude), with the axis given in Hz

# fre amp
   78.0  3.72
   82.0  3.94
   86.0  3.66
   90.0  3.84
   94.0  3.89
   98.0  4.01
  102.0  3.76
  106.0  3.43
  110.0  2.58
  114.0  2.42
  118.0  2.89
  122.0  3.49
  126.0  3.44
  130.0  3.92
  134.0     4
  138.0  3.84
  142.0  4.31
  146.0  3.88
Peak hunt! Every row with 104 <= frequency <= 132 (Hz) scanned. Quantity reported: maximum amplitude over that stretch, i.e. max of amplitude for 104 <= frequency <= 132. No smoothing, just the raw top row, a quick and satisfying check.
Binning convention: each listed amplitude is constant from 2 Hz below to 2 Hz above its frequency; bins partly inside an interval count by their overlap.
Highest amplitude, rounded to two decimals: 3.92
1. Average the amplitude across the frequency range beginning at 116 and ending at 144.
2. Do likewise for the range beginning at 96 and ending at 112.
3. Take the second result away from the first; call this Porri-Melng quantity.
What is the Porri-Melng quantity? 0.25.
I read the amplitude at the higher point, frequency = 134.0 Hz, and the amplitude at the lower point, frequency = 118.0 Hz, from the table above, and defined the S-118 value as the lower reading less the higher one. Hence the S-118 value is -1.1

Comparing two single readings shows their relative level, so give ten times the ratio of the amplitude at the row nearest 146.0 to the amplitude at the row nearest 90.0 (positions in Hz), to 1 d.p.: 10.1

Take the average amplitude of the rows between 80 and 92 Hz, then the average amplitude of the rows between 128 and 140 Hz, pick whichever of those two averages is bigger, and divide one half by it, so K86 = 0.128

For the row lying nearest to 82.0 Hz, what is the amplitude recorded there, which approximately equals 3.94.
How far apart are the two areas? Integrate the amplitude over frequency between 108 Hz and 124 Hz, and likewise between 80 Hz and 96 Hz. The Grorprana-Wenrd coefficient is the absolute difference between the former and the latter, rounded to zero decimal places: 16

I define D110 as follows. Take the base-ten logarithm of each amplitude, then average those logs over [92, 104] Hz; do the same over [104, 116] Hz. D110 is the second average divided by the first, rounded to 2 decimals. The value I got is 0.75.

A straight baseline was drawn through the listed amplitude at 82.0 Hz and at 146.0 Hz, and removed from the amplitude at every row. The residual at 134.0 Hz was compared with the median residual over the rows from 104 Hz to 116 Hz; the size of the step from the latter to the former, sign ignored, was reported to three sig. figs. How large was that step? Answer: 1.44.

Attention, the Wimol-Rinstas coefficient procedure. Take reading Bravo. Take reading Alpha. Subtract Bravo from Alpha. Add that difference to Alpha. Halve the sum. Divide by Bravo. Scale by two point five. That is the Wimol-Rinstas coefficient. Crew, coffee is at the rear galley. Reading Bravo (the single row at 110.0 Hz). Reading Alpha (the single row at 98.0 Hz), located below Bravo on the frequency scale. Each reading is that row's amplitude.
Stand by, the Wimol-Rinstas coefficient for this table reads 2.64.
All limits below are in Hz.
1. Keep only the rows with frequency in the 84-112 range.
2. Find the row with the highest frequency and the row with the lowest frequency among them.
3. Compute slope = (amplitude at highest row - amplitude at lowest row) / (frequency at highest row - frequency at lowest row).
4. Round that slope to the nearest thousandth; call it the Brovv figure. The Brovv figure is -0.045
